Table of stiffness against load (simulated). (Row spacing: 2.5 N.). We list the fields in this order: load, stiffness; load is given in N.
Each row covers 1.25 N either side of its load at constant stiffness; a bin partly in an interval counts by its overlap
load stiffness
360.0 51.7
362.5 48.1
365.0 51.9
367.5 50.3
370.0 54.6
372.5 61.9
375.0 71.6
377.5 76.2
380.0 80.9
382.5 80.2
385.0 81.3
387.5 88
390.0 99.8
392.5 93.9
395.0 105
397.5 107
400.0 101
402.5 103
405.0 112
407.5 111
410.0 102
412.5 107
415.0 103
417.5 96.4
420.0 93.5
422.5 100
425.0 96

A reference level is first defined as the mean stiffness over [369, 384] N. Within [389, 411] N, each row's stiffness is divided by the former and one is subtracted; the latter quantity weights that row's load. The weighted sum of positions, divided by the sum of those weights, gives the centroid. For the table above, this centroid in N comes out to 400.6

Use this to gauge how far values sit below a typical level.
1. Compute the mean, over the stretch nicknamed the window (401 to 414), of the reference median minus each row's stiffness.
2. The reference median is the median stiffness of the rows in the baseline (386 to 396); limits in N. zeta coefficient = -10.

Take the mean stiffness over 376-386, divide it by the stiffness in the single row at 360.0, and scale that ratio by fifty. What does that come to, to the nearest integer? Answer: 77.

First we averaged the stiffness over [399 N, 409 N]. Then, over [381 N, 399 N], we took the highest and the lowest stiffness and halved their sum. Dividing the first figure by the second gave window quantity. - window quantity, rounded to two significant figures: 1.1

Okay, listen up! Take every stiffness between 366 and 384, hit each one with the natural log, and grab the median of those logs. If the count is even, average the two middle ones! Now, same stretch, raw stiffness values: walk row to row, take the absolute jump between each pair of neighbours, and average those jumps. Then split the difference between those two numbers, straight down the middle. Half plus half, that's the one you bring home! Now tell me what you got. 4.74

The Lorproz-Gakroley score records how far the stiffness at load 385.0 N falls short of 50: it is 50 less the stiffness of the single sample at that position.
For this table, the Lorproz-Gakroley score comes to -31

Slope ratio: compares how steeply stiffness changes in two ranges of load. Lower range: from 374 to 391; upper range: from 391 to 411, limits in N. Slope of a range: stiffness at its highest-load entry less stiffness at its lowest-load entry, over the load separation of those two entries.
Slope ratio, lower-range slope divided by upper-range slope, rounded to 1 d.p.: 4.1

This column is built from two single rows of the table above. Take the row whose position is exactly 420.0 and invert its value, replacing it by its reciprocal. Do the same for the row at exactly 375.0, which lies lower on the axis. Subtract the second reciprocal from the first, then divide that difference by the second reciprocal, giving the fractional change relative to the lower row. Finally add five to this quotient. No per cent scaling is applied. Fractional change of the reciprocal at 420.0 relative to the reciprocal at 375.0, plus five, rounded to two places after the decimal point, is 4.77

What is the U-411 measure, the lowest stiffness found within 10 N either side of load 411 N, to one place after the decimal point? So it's 93.5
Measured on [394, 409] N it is 101.0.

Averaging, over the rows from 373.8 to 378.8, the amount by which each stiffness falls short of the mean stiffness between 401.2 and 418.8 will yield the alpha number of 31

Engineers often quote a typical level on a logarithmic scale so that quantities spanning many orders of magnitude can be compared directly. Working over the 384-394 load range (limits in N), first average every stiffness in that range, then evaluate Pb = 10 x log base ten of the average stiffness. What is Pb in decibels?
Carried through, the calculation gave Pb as 19.6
